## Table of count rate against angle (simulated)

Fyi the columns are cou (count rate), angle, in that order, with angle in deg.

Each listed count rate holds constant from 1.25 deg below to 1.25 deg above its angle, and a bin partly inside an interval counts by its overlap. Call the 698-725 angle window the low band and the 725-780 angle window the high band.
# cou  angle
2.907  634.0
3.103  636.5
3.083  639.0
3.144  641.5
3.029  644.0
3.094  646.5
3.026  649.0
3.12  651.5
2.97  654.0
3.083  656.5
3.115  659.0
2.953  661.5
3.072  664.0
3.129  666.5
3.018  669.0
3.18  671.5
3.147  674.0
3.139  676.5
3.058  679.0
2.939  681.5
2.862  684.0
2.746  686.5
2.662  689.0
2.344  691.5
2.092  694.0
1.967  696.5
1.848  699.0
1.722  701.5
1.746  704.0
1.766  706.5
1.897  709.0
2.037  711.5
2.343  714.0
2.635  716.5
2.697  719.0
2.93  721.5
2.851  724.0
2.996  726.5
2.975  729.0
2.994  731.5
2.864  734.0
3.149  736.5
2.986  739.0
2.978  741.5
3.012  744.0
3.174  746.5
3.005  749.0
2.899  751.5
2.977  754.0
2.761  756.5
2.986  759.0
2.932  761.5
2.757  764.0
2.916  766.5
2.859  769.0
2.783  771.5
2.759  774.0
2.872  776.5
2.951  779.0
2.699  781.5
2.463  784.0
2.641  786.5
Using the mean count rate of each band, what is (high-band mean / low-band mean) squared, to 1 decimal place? 1.7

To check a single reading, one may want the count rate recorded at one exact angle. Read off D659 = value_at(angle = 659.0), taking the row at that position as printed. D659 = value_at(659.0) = 3.115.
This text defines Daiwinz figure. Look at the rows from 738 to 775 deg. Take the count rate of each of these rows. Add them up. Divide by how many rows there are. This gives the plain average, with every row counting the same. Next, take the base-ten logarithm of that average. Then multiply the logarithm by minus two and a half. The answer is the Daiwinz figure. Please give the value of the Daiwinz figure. -1.16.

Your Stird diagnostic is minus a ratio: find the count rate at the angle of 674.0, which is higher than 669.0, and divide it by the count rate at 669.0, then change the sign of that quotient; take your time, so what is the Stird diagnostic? -1.04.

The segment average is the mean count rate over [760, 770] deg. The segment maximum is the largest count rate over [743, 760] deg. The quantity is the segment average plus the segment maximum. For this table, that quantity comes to 6.04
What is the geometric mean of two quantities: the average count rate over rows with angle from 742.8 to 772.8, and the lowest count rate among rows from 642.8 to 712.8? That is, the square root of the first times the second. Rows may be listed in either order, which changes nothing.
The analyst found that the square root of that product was 2.2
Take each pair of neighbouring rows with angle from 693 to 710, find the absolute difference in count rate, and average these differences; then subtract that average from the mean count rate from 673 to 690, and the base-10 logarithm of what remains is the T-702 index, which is 0.454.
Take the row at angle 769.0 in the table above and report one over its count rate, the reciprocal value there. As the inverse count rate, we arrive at 0.350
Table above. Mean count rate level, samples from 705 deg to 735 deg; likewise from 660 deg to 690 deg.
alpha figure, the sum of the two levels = 5.57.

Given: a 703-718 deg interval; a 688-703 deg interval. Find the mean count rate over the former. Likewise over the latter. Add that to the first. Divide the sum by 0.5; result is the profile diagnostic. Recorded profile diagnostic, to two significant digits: 8.4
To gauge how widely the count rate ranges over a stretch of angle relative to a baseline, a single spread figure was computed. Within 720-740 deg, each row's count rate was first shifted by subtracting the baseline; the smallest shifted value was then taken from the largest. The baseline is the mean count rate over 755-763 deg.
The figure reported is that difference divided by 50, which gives 0.0060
